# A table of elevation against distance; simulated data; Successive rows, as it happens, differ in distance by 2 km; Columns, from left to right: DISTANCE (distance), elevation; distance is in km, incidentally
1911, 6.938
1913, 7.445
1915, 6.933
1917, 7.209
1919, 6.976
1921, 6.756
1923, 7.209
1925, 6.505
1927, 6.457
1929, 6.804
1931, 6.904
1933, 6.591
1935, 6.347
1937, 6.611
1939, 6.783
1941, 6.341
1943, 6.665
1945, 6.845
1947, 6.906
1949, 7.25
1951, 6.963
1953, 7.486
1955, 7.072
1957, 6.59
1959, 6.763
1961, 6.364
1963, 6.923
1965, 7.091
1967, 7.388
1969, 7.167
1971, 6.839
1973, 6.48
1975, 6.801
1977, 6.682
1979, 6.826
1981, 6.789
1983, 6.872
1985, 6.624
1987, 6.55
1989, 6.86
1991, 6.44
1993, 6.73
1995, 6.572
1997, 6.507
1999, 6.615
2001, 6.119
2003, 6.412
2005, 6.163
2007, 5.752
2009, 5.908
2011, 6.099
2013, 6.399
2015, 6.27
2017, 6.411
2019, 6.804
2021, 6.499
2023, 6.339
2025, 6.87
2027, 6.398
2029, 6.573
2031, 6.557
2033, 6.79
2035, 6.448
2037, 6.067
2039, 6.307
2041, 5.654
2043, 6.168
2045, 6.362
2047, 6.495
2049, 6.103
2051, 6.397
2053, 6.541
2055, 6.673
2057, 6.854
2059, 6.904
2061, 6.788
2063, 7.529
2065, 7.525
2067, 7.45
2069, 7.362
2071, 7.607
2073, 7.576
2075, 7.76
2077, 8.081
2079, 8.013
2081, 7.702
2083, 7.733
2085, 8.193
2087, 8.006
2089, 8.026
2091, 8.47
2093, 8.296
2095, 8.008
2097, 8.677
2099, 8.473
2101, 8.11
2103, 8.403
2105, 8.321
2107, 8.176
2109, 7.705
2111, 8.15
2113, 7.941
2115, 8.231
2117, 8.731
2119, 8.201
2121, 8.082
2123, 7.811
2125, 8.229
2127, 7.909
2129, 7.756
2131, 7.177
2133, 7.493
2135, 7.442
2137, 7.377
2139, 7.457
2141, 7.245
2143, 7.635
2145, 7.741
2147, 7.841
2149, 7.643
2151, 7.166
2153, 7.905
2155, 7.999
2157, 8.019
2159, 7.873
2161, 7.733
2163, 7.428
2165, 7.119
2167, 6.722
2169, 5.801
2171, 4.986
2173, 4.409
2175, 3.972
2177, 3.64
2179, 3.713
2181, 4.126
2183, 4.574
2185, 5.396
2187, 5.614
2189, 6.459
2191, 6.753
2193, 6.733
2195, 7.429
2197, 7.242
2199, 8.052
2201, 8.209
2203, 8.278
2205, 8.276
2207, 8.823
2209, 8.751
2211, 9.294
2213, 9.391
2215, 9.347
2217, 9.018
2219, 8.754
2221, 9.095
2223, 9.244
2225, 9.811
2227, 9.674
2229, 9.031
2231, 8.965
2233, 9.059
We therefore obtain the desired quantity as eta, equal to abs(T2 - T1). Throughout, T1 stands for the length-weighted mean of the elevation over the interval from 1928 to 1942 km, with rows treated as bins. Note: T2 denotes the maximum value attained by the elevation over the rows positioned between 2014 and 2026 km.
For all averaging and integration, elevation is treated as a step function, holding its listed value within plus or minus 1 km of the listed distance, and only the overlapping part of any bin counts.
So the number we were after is 0.2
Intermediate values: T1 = 6.6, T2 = 6.87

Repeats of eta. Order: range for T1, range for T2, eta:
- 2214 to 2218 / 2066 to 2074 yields 1.6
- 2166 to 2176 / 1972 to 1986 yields 1.7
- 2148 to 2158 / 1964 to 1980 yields 0.4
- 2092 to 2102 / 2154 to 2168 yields 0.3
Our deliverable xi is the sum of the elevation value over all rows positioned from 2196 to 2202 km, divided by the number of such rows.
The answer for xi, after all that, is 7.8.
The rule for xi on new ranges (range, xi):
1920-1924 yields 7.0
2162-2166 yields 7.3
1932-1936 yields 6.5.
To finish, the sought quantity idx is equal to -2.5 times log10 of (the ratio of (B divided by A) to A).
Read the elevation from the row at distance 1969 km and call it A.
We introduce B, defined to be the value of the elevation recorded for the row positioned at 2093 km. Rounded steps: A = 7.167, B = 8.296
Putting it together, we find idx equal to 1.98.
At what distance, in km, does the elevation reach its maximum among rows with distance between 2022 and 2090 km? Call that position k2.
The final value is 2085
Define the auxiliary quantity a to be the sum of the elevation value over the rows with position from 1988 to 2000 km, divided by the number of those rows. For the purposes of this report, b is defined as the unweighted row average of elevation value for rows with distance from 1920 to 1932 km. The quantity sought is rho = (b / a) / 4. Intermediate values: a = 6.62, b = 6.8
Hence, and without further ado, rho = 0.256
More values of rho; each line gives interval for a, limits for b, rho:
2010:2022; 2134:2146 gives 0.292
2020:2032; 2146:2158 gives 0.297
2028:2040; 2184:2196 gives 0.248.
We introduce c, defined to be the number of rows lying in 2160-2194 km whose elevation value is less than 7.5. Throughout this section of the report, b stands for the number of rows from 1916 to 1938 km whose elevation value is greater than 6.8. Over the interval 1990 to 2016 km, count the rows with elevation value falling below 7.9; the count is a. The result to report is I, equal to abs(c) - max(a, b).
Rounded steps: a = 13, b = 5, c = 16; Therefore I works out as 3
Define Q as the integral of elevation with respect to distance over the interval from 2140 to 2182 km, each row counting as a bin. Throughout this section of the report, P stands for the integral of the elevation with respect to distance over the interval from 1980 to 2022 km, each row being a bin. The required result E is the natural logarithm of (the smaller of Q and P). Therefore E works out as 5.60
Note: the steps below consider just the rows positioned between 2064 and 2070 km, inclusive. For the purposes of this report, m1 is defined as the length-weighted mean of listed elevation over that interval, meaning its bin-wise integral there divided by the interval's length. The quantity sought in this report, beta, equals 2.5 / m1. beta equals 0.34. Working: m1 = 7.4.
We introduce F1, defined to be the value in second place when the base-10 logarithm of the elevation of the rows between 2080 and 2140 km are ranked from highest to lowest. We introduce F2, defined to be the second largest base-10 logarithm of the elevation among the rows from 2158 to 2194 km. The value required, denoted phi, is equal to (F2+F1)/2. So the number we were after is 0.913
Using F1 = 0.94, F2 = 0.888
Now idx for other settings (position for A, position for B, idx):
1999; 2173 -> 2.49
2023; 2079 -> 1.75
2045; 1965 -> 1.89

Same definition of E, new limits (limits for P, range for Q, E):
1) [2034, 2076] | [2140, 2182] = 5.61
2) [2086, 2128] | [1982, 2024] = 5.60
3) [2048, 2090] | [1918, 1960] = 5.65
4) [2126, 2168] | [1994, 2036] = 5.59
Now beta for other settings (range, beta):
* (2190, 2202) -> 0.34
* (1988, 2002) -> 0.38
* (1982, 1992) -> 0.37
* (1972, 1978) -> 0.38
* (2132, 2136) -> 0.33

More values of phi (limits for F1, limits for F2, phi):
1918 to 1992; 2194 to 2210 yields 0.905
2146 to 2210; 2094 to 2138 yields 0.940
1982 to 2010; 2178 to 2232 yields 0.911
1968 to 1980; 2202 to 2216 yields 0.903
